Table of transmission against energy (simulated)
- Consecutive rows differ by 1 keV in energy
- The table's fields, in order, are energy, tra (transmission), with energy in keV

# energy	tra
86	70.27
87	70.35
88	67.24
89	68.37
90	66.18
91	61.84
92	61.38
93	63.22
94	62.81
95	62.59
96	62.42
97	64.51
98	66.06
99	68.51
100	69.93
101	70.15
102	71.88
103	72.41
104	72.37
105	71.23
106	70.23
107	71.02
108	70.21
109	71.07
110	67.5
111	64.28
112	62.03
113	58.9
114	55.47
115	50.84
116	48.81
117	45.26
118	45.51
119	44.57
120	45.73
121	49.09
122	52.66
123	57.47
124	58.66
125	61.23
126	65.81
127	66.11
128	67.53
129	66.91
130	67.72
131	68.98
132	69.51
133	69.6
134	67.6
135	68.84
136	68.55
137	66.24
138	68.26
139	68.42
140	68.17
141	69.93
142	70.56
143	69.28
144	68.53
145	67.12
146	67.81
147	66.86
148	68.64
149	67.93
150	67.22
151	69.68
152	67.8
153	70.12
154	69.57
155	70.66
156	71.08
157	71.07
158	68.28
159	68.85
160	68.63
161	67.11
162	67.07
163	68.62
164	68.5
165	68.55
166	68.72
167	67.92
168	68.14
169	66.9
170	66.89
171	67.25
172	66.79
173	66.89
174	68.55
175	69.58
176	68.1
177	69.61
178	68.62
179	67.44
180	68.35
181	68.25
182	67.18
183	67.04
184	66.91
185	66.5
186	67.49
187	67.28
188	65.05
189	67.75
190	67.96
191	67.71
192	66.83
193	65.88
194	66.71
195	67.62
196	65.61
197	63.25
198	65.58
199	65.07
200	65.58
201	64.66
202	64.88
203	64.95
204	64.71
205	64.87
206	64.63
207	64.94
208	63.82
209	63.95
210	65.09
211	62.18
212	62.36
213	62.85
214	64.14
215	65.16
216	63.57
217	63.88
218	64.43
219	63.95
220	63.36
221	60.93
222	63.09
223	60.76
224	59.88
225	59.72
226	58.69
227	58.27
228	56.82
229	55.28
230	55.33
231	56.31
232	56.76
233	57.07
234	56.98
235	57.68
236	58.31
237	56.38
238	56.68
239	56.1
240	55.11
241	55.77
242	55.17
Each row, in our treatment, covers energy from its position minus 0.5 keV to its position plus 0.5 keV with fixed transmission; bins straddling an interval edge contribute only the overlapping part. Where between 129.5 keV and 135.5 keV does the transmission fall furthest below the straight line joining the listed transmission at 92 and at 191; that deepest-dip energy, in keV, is 134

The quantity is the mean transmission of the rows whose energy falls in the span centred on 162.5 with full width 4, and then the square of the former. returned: 4600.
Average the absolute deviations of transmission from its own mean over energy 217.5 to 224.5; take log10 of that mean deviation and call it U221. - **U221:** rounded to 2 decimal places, 0.19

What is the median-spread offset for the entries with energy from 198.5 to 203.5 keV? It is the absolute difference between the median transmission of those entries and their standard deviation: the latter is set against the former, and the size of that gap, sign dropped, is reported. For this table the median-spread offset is 65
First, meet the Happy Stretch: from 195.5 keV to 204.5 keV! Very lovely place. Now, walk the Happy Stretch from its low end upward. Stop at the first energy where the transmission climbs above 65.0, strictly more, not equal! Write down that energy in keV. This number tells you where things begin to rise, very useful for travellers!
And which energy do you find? 196 keV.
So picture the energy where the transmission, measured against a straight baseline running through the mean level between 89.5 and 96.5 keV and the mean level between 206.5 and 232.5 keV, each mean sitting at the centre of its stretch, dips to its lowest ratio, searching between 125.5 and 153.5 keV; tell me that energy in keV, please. 126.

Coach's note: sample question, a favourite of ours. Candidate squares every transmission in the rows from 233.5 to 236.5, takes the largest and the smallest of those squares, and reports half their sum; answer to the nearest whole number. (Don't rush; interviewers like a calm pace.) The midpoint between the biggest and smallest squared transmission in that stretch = 3323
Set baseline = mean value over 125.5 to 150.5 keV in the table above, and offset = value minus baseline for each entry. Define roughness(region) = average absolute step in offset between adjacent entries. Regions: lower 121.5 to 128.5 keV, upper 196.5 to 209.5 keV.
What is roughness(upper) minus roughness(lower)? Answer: -1.9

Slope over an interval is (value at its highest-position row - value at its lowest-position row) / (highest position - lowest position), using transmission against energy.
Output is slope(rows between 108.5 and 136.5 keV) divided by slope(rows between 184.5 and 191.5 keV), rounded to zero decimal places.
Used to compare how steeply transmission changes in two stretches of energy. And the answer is 0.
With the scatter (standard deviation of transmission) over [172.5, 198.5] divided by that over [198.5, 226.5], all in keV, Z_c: 0.7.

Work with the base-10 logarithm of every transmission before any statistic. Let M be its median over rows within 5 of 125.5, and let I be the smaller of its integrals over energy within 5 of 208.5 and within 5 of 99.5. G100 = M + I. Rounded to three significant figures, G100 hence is 19.9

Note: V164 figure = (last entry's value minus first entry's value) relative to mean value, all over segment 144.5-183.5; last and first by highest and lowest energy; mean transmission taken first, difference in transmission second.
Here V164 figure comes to 0.00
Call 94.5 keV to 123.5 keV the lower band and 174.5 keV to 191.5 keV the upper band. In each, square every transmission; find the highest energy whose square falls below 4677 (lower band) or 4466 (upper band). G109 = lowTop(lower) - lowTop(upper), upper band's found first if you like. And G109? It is -65 keV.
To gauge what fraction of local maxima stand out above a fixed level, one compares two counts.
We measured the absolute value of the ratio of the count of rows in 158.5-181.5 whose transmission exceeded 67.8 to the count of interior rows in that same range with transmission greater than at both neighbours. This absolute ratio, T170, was 2.1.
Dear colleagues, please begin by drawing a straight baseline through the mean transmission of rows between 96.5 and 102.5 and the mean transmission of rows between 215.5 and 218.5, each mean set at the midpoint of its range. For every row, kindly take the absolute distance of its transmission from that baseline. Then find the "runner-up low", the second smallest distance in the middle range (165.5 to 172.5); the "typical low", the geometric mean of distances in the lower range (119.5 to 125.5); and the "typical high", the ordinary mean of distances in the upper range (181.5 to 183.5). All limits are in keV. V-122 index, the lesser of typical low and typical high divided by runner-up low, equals 1.67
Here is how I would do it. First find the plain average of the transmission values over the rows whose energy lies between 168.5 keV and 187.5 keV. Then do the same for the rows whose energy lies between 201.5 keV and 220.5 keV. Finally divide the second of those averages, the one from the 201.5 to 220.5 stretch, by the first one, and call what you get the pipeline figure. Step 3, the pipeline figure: 0.95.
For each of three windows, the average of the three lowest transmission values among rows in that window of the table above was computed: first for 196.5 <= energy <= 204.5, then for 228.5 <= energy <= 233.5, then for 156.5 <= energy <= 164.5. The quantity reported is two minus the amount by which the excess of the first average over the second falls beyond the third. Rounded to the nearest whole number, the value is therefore 61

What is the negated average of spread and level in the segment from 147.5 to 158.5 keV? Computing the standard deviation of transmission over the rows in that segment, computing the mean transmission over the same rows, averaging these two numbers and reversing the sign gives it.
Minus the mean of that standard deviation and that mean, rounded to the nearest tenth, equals -35.3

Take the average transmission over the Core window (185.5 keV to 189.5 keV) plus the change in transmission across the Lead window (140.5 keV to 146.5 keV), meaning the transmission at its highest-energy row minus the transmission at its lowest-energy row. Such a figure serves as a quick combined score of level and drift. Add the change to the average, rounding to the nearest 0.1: 64.8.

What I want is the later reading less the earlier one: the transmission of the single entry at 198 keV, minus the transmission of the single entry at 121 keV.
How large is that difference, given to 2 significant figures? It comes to 16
